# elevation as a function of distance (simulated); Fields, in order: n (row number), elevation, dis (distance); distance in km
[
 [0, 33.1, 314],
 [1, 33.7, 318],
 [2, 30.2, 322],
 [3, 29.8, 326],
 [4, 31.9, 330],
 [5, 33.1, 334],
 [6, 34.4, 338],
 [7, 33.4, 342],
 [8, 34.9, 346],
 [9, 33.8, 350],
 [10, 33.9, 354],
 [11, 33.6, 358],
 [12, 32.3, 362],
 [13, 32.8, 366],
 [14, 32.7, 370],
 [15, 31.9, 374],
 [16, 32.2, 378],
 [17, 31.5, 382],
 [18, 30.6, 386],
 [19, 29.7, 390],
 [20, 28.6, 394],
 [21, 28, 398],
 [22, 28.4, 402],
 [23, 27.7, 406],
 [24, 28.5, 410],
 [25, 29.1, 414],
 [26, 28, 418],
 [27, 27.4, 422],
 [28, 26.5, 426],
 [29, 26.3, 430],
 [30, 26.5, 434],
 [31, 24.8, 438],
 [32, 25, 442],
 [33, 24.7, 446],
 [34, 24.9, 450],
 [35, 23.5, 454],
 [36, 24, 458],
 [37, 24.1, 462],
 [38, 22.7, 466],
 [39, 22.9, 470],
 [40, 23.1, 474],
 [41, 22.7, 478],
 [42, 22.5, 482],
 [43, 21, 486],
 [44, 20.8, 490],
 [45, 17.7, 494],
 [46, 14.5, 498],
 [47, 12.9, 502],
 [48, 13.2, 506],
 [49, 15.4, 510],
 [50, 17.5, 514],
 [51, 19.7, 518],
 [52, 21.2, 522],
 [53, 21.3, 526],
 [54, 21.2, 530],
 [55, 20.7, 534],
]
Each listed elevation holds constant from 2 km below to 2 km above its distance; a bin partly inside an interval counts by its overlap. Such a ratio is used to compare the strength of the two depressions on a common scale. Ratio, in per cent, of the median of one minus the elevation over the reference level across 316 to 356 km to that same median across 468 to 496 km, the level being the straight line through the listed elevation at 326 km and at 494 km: 84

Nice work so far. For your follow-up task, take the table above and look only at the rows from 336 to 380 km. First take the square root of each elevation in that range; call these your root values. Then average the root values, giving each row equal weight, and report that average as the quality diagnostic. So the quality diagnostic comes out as 5.77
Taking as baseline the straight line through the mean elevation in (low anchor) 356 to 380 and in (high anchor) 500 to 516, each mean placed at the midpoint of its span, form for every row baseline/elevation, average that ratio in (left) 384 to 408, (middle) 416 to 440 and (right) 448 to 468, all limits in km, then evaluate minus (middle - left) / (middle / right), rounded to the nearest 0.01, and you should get 0.06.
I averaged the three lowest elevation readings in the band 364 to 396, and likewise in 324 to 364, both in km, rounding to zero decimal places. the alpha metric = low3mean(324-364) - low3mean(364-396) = 2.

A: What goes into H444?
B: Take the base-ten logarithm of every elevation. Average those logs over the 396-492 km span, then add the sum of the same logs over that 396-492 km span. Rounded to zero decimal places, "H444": 35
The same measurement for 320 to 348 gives 12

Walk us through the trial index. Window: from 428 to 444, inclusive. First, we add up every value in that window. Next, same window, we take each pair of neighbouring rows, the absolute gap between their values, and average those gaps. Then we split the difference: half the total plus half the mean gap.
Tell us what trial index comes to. 52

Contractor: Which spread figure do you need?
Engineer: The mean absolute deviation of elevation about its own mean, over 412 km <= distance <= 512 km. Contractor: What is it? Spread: 3.4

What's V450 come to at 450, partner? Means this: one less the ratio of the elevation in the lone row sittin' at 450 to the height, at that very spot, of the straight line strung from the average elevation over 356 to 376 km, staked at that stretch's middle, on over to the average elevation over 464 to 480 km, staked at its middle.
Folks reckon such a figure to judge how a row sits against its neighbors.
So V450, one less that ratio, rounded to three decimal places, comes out -0.001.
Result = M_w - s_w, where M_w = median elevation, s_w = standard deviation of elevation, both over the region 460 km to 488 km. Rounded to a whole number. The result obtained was 22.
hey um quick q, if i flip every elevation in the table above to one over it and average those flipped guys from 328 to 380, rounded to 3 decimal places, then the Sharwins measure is 0.030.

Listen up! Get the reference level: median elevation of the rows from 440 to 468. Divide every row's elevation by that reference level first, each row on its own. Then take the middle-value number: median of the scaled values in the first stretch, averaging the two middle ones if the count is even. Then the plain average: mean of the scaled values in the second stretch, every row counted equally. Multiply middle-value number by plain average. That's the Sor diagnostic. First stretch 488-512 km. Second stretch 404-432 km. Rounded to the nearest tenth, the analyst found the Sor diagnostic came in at 0.7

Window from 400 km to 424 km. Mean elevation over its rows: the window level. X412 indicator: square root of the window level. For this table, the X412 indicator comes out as 5.31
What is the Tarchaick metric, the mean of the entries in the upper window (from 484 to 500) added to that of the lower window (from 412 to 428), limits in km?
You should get 46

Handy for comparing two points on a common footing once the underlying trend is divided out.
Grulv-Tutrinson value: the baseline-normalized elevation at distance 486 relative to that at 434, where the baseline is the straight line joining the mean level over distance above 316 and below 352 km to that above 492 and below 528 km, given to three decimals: 0.985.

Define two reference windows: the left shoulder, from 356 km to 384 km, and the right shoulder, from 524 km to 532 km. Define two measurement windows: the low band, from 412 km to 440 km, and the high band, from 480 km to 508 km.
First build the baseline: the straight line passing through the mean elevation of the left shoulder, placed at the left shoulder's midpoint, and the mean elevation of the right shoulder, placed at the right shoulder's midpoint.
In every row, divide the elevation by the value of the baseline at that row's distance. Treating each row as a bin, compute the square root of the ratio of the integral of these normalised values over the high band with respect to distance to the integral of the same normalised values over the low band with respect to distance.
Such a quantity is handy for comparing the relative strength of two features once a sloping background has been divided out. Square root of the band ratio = 0.88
